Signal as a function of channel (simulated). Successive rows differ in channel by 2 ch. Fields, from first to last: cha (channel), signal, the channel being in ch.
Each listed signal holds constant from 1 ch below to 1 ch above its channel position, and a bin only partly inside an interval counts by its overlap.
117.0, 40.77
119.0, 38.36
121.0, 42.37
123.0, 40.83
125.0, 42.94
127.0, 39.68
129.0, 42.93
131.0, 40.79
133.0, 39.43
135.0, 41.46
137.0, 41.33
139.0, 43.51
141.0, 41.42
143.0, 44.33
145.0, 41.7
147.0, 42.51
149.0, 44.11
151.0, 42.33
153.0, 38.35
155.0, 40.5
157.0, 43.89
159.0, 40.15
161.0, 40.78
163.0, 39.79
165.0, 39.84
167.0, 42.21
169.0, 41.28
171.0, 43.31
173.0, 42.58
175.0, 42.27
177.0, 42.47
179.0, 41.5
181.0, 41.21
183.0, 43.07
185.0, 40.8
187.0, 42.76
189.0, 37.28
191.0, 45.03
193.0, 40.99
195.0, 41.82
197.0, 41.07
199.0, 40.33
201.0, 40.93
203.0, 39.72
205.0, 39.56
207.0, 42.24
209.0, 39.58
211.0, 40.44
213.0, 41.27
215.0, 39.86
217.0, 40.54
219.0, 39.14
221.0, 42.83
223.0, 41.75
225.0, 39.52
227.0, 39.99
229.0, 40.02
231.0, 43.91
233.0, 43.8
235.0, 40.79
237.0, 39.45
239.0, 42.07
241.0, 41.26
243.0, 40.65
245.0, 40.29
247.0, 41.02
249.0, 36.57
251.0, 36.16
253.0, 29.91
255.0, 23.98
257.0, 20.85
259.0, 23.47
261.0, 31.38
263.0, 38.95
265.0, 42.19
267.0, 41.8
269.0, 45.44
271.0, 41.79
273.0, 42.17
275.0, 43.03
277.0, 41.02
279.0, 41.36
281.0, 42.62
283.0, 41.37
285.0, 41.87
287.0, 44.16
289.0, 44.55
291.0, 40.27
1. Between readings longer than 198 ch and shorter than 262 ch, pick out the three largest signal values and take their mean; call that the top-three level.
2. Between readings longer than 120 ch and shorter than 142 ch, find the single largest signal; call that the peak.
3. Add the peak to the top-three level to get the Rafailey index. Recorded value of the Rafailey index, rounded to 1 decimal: 87.0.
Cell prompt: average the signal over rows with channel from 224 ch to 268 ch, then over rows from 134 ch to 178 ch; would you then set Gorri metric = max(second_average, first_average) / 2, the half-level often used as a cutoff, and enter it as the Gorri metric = 20.91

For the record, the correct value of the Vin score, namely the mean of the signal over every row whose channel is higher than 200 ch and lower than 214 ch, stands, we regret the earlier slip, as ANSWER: 40.5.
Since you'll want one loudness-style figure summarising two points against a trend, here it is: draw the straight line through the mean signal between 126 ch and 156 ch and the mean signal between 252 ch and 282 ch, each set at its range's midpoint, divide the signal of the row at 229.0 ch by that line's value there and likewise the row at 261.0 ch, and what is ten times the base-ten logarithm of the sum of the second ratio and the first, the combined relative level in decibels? 2.79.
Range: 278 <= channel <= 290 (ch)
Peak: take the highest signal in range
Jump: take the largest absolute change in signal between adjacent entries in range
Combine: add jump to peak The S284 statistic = 46.8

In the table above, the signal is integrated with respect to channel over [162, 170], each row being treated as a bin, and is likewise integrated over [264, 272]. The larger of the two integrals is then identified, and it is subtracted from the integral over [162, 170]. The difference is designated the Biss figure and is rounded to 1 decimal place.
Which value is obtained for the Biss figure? -16.2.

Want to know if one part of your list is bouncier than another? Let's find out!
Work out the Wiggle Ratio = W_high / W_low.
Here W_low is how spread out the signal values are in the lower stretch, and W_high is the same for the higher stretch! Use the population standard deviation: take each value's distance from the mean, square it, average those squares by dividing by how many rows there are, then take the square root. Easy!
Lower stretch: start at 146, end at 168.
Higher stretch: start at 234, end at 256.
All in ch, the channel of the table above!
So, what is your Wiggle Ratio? 3.1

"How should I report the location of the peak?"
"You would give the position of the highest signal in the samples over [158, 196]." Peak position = 191.0 ch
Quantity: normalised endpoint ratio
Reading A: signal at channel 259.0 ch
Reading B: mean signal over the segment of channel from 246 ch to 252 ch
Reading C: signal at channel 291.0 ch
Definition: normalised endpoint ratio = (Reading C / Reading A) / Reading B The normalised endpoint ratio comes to 0.0453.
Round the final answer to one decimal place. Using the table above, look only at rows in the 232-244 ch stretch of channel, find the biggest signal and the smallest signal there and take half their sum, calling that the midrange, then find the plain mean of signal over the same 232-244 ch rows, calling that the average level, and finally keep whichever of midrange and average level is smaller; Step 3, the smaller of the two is 41.3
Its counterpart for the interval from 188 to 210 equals 40.8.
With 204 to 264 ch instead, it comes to 32.4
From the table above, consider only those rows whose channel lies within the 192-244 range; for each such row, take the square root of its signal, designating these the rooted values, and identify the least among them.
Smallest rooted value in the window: 6.26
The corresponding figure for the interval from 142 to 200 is 6.11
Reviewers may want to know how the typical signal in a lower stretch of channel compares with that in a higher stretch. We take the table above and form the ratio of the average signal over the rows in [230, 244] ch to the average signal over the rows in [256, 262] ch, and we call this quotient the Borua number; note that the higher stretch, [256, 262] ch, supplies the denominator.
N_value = 1.65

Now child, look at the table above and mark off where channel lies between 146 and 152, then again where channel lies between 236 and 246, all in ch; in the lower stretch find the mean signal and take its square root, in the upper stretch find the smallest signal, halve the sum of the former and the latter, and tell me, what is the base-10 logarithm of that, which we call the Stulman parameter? 1.36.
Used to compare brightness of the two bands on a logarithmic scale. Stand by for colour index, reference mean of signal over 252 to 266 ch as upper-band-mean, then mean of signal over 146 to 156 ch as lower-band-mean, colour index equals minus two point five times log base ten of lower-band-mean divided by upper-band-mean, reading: -0.35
